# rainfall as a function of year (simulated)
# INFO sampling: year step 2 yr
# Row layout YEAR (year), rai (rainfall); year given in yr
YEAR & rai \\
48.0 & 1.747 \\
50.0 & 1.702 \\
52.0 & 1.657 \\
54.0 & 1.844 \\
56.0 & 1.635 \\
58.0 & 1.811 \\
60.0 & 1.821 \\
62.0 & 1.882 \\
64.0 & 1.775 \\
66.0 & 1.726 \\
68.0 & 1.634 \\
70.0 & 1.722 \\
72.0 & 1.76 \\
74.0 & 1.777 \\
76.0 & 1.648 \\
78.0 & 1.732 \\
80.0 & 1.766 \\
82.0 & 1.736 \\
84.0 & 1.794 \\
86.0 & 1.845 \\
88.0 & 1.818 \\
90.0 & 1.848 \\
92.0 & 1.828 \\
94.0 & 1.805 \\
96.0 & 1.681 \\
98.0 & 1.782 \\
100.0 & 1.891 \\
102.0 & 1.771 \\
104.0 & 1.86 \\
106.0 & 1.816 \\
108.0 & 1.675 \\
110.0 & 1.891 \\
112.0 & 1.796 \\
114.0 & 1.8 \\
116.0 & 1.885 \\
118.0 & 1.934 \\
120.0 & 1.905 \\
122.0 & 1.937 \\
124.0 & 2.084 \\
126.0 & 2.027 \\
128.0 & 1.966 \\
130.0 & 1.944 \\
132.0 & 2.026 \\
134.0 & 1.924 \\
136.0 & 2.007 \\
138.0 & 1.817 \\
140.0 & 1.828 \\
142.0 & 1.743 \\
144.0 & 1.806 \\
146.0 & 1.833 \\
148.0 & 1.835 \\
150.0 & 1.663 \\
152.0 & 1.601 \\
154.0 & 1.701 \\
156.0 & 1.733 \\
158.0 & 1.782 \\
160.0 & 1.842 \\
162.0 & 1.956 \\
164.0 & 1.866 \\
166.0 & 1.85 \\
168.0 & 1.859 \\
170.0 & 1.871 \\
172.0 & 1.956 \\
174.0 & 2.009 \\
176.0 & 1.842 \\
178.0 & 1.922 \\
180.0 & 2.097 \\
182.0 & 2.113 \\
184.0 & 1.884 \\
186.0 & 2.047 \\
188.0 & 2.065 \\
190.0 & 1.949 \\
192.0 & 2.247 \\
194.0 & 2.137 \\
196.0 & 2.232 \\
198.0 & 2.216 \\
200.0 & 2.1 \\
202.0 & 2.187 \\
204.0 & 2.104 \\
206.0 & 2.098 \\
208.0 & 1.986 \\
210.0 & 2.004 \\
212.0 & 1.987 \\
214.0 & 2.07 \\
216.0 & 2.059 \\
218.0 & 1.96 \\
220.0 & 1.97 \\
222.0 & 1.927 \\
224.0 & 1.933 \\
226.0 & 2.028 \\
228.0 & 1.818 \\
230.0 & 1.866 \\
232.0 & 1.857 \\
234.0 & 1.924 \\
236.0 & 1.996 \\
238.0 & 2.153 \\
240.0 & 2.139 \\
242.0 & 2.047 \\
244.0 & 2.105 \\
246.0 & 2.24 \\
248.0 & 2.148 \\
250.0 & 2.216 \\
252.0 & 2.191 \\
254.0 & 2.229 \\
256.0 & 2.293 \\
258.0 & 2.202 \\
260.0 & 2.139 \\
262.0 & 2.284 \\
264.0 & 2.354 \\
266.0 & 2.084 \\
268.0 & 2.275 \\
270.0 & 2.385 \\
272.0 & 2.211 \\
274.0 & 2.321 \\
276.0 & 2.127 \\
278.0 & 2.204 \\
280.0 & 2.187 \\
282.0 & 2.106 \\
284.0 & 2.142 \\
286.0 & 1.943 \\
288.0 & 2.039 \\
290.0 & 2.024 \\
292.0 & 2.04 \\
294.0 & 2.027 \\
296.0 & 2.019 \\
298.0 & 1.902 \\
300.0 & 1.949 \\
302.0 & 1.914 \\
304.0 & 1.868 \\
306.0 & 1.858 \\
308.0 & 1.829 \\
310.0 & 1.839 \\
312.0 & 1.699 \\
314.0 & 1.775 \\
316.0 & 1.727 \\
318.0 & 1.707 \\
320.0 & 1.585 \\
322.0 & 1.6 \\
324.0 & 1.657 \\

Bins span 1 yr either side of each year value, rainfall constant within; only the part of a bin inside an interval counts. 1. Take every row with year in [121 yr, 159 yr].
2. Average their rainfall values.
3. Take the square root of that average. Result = 1.36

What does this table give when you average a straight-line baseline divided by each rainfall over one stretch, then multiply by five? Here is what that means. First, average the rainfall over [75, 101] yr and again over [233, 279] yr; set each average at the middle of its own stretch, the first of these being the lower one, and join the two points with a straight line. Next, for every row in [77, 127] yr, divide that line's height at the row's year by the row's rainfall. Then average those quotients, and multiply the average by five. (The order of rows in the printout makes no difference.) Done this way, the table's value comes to 4.95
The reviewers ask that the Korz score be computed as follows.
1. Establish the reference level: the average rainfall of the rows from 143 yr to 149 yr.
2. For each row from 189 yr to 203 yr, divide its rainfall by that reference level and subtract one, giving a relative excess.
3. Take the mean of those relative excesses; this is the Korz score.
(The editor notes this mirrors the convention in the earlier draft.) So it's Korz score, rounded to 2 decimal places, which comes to 0.18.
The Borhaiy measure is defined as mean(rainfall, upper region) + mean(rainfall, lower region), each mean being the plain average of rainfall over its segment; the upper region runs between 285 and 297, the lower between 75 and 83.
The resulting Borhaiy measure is 3.7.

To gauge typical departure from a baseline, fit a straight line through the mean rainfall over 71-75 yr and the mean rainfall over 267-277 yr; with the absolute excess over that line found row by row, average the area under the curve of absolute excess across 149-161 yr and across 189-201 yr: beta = 2.2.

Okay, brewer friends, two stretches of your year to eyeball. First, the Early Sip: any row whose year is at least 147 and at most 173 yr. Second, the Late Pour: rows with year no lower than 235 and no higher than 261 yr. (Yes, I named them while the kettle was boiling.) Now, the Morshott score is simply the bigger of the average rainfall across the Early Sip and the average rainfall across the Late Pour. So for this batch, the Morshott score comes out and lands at 2.16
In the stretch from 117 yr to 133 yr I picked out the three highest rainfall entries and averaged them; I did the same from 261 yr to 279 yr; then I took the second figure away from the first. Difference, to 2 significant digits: -0.31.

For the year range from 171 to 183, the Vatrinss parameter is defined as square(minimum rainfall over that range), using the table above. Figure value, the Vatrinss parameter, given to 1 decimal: 3.4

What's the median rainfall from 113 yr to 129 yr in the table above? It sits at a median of 1.94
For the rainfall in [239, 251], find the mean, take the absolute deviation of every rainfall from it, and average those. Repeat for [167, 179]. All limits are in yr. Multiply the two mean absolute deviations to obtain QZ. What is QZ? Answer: 0.0028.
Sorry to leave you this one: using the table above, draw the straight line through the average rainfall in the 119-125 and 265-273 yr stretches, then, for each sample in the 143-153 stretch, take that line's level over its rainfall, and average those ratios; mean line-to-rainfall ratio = 1.16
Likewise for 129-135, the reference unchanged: 1.02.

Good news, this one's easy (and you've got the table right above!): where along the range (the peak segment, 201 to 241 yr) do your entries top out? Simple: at 202.0 yr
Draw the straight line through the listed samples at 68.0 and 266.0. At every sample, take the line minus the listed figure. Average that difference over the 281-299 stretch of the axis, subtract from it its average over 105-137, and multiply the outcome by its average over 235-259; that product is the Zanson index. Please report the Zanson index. -0.033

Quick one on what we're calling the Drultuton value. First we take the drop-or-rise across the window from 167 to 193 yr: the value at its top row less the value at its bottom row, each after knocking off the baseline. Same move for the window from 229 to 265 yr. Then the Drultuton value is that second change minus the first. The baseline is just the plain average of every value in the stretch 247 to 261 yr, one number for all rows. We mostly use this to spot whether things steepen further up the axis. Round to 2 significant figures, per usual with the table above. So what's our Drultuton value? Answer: 0.10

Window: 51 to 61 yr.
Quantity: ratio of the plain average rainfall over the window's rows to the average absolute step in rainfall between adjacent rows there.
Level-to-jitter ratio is 12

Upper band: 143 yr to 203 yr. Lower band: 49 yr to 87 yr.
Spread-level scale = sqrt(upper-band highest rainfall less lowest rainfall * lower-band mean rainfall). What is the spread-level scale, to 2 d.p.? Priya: 1.06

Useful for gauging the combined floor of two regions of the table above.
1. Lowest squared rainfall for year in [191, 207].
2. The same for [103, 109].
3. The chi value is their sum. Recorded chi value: 7.2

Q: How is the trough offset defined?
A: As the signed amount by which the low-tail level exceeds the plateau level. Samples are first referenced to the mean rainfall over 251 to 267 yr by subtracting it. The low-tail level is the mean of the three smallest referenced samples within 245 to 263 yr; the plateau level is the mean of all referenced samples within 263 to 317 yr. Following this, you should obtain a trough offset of 0.1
